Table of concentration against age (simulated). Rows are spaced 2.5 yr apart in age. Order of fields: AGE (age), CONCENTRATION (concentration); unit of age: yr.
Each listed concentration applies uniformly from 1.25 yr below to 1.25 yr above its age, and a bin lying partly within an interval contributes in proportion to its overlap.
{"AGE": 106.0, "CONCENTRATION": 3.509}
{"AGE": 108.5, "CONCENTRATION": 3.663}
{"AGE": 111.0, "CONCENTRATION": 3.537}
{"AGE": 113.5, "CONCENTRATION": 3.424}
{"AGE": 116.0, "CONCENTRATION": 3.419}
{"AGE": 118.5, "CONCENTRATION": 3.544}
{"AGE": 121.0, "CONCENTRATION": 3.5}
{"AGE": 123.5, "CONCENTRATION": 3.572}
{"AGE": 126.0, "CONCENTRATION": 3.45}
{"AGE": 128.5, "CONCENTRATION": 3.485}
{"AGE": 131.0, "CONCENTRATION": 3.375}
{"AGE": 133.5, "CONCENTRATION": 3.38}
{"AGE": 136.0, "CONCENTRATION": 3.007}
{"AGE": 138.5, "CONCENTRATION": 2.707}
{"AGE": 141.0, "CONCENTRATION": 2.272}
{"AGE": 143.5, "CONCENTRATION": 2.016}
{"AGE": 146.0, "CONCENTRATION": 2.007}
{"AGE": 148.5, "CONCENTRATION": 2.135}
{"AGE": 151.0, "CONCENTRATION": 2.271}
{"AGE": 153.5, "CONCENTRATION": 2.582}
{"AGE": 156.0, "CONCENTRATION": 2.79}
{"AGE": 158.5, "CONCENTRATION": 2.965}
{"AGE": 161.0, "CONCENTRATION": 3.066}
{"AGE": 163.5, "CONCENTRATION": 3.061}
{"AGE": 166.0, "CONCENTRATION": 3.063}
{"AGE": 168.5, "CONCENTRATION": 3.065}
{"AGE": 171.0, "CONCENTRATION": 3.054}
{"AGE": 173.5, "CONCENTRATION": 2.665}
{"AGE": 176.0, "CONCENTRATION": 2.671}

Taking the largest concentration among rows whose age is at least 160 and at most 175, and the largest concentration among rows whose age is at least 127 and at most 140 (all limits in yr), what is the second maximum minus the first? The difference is 0.4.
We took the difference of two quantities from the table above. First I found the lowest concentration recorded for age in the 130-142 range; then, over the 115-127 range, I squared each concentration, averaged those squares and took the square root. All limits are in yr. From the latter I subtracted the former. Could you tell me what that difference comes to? 1.2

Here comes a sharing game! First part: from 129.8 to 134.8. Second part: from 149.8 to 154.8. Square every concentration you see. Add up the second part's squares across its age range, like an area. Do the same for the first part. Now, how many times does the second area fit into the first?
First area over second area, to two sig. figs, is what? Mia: 1.9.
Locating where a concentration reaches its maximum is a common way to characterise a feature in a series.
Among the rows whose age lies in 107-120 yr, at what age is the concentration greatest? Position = 108.5 yr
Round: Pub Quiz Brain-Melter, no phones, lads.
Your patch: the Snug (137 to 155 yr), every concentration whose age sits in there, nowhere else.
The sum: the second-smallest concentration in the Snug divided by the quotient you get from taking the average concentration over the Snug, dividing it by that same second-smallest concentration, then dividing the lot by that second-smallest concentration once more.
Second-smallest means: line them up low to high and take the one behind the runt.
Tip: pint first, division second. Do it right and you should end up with 3.6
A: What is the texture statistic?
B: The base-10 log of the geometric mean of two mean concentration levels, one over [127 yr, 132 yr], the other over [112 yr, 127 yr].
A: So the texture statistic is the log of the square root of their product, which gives 0.539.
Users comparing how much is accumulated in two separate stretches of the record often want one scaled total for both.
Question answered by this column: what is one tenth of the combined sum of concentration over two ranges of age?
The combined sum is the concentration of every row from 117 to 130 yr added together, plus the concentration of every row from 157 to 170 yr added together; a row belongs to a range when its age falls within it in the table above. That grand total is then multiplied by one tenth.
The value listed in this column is 3.28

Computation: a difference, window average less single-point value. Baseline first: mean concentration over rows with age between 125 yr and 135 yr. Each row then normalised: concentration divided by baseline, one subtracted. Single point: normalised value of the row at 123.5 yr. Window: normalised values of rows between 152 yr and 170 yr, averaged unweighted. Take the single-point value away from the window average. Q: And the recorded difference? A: -0.2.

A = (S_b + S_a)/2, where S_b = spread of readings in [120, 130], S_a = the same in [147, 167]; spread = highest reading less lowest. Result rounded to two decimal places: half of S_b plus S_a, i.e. 0.53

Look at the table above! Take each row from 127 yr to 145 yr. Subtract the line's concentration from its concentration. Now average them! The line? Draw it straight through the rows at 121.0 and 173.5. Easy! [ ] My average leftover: -0.37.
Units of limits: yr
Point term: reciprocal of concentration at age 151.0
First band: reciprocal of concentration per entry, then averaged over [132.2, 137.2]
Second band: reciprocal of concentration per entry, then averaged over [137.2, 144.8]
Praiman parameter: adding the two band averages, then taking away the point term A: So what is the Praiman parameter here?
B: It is 0.31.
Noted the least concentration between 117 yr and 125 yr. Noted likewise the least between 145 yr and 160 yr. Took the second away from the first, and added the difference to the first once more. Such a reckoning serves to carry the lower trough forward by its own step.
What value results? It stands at 5.0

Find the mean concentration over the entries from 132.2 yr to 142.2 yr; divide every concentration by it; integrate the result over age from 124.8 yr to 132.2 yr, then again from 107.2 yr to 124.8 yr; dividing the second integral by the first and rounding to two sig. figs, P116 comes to 2.4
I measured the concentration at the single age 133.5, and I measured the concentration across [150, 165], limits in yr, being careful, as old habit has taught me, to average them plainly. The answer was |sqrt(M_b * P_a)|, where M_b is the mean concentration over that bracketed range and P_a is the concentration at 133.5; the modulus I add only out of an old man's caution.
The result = 3.1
